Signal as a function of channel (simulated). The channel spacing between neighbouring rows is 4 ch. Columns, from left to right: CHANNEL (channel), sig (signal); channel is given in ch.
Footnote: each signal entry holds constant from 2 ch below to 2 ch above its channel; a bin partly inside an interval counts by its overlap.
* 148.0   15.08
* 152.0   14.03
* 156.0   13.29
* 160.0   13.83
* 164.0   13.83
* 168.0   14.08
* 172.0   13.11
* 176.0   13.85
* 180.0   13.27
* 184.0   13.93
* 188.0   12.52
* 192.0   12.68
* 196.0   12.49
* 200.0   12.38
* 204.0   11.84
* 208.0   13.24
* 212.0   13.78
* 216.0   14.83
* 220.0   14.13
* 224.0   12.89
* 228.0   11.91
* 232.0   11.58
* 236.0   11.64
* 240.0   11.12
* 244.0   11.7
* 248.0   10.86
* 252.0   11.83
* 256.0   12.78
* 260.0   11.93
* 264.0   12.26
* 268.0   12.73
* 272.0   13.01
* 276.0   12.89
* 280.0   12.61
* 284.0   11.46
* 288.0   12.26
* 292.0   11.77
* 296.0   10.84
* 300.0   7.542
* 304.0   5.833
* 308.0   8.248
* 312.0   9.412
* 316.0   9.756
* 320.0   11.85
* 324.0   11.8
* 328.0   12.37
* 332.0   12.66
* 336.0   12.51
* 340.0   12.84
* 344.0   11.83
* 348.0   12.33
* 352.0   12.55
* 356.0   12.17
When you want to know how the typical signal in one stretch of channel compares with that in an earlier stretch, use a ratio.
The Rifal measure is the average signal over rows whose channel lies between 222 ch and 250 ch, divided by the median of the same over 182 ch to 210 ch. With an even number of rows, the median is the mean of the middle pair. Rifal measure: 0.932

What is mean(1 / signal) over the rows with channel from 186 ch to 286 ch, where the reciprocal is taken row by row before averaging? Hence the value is 0.081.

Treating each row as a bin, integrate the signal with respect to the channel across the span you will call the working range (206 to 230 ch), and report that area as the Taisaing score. 323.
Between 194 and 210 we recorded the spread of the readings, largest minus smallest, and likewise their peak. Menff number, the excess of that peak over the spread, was 11.8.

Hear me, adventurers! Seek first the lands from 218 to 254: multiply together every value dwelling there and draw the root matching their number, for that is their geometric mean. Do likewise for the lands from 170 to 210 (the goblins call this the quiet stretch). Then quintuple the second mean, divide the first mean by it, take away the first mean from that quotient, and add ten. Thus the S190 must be -1.7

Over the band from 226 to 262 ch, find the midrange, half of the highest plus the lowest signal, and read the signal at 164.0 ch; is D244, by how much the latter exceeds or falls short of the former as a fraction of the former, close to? 0.2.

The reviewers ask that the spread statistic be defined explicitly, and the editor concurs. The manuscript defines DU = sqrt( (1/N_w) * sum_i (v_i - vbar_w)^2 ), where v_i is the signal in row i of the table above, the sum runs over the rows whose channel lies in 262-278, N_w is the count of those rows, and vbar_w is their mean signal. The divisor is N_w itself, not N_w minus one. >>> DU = 0.3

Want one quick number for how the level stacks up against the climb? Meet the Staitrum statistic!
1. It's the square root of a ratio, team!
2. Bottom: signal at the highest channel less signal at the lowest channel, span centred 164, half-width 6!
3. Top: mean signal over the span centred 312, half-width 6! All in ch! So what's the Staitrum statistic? 6.0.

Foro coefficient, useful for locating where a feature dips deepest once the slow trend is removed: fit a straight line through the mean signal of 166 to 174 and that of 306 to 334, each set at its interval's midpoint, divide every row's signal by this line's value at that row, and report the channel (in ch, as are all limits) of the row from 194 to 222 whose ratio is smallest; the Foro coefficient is 204.0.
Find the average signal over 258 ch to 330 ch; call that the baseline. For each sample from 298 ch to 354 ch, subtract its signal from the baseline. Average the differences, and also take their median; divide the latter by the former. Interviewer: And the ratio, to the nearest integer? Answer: -4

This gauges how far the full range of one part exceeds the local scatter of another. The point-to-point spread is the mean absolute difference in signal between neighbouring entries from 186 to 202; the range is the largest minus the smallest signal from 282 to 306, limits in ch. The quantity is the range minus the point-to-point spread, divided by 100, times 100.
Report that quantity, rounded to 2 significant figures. 6.3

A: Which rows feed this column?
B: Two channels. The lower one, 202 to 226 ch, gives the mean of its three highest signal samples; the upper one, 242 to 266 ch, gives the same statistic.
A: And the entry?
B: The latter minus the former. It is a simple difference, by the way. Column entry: -1.9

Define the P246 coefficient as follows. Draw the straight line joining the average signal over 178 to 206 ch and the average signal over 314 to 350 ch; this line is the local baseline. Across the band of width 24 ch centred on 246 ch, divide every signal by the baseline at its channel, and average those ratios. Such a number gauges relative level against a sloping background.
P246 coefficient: 0.94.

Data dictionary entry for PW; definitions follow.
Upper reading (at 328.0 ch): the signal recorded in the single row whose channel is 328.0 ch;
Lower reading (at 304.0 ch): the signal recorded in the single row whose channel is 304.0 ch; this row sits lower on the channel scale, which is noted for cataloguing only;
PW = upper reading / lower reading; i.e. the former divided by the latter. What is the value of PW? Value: 2.1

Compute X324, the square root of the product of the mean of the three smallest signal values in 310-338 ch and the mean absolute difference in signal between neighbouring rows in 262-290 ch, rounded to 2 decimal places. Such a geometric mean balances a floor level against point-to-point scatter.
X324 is 2.31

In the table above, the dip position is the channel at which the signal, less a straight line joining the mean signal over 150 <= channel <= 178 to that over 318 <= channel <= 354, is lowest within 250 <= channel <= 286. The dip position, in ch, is 284.0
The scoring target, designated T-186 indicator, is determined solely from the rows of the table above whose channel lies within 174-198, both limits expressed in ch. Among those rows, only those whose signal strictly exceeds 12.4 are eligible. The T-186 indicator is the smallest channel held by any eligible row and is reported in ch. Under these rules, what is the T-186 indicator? 176.0 ch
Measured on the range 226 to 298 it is 256.0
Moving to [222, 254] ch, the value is 224.0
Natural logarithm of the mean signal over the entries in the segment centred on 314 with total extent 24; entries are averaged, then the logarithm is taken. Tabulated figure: 2.25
